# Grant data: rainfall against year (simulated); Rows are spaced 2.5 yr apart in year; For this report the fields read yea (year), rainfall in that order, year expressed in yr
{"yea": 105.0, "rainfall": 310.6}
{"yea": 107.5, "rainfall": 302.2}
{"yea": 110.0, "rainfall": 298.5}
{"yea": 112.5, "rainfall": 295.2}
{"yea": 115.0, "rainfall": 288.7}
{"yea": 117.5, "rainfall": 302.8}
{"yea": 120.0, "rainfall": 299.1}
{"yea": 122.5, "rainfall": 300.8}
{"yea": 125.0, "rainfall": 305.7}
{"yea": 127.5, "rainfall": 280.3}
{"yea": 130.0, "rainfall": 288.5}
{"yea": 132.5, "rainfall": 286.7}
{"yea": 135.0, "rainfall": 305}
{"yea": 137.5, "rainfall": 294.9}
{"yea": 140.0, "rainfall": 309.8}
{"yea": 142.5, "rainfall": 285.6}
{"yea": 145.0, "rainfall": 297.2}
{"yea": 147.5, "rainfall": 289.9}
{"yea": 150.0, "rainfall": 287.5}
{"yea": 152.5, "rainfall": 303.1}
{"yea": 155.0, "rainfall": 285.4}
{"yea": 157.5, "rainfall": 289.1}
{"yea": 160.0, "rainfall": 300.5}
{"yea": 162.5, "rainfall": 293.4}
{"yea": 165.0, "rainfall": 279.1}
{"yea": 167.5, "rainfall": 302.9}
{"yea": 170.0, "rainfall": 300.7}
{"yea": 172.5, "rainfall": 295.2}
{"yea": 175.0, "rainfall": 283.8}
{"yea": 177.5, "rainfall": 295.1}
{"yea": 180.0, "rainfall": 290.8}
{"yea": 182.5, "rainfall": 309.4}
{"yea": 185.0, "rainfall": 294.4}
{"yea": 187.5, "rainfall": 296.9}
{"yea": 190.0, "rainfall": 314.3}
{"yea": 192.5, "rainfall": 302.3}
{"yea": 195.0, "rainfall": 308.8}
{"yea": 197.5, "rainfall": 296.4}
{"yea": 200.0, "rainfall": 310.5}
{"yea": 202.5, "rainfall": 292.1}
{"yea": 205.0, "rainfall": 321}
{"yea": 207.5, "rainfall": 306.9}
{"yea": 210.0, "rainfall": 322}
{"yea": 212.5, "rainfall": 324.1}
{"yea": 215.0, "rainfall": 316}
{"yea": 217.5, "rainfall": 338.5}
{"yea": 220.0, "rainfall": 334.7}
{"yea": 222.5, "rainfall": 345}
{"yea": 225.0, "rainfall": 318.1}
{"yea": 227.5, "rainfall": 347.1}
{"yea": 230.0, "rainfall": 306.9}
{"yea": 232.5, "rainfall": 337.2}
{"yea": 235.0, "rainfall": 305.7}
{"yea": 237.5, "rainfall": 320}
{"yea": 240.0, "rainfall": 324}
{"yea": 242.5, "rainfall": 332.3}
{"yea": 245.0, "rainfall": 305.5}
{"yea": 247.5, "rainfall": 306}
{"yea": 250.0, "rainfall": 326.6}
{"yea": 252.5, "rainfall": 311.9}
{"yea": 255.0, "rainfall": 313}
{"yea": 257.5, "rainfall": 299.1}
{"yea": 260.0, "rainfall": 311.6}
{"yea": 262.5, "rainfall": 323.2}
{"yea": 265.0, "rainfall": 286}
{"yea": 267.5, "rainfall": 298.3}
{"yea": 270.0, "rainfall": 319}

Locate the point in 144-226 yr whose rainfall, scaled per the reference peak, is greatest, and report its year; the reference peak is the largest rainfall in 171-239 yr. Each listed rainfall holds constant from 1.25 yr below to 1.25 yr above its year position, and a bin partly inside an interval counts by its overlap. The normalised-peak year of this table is 222.5 yr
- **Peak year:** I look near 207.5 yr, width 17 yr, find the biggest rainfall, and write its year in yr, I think 212.5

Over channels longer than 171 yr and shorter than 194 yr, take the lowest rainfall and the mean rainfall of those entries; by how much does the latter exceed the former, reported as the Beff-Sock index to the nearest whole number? 14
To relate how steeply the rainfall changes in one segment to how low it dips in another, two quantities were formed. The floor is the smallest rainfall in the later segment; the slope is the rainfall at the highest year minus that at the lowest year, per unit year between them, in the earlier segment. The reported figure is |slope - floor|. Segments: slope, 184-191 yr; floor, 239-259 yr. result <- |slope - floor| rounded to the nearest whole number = 295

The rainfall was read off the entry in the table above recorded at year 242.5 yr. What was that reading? 332.3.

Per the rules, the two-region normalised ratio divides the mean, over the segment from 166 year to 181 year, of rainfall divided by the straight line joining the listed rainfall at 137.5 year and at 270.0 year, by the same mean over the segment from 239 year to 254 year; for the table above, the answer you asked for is 0.97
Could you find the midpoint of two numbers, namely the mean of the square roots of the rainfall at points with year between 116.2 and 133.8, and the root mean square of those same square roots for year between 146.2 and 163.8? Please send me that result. 17.1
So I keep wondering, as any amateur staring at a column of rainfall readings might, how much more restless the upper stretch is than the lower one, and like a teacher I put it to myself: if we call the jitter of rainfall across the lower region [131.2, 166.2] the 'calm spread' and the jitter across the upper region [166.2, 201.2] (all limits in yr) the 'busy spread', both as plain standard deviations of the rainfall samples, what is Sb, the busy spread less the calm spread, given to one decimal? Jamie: -0.3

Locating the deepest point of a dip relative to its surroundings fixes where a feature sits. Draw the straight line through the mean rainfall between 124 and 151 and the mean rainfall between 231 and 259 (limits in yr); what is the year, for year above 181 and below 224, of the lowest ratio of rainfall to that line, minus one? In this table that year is 202.5 yr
